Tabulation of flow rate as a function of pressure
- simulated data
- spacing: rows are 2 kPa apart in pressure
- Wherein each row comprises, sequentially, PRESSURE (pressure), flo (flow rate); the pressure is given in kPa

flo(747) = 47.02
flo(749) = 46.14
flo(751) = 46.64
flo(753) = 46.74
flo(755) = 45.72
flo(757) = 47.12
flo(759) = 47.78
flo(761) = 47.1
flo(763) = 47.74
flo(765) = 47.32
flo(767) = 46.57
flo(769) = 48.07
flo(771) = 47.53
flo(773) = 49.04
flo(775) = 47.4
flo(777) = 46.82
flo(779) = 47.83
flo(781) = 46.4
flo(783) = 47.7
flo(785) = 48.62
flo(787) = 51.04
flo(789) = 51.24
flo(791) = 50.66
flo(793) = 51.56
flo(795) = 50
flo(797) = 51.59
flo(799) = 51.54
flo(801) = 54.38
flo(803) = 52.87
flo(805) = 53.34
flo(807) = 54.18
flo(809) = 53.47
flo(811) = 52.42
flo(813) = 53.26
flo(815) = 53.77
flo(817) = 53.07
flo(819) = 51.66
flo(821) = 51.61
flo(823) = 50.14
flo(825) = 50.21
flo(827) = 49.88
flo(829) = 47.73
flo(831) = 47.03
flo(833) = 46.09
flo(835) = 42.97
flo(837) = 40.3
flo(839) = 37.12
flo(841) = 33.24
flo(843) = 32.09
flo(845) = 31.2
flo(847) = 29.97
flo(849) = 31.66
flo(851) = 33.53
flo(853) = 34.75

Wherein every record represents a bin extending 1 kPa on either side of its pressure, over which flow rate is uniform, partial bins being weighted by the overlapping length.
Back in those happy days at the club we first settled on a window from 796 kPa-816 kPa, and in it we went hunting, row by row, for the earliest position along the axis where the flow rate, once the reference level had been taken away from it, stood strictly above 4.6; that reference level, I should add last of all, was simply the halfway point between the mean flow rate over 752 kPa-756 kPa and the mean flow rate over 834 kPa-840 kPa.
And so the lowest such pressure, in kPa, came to 797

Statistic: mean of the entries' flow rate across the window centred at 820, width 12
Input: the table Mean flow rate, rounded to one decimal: 51.7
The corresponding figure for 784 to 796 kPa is 50.5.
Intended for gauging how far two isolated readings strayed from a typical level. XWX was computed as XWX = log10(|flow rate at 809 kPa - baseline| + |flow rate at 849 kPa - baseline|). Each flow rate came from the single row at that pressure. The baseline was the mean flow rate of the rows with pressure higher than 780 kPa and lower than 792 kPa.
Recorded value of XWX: 1.3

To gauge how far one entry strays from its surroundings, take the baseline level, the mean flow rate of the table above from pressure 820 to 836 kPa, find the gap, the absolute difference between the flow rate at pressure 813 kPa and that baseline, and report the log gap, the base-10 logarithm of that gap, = 0.70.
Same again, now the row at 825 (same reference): 0.30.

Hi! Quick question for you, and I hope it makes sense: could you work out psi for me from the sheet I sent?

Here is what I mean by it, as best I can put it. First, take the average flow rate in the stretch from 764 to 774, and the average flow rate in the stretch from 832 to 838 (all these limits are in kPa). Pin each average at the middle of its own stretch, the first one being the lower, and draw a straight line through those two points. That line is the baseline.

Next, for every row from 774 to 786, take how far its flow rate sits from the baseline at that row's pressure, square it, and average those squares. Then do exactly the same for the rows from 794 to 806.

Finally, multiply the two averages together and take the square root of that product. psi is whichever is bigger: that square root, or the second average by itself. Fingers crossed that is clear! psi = 48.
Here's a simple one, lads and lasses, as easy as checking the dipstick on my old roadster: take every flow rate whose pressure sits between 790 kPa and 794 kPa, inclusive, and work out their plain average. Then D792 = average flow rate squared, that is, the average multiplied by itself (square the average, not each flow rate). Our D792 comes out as 2612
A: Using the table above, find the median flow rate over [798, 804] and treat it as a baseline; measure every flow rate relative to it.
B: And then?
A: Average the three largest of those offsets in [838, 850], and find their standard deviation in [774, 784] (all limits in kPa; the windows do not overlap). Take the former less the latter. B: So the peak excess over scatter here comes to -19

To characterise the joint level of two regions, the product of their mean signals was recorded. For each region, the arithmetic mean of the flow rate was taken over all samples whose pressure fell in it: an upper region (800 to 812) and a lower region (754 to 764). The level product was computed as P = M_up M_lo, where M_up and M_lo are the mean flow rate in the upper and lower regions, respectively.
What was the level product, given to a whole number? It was 2517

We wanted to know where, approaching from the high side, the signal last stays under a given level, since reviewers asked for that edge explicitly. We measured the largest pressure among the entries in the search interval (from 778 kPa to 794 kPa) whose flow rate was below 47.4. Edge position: 781 kPa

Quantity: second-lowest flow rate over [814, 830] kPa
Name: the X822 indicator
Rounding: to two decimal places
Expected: 49.88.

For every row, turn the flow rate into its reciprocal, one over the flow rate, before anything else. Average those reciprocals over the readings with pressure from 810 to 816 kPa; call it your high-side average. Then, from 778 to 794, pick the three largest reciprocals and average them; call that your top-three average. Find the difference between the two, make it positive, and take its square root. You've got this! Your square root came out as 0.048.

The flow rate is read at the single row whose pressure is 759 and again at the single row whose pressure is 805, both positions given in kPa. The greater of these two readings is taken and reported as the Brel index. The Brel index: 53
